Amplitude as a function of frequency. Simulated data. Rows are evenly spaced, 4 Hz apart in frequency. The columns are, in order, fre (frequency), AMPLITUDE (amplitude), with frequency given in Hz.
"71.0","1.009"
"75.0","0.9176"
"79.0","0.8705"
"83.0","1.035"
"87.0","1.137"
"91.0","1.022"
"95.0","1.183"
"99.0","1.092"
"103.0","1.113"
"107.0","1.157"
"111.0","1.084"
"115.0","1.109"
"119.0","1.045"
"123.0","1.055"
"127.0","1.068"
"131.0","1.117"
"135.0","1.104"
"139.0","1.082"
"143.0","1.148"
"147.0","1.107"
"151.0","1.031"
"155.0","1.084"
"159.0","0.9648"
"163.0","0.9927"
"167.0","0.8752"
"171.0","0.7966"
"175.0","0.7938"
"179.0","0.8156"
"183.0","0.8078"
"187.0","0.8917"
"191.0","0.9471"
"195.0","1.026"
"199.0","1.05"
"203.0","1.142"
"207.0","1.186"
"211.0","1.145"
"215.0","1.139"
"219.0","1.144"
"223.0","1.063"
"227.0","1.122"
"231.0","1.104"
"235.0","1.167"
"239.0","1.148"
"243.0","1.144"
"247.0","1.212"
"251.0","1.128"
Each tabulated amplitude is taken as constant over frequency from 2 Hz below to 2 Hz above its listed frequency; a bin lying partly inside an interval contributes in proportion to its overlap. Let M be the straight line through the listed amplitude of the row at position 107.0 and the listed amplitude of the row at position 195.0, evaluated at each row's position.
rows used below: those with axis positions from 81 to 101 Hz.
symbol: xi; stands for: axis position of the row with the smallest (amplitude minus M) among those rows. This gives 91.0 Hz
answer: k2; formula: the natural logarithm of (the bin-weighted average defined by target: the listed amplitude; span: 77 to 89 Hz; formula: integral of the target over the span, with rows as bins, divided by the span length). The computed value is 0.014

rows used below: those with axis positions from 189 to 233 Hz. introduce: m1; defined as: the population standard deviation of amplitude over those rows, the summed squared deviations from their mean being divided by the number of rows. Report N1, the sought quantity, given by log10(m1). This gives -1.18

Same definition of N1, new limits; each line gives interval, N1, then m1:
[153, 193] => -1.03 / 0.093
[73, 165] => -1.13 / 0.074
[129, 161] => -1.27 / 0.054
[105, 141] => -1.49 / 0.033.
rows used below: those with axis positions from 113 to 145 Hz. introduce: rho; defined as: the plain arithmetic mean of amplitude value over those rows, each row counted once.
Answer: 1.09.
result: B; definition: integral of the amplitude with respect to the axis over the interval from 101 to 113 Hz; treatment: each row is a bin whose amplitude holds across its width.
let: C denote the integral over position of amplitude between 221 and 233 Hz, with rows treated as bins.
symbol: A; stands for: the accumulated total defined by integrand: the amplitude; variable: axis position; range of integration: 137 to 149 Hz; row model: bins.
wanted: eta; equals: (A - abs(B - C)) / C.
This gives 0.99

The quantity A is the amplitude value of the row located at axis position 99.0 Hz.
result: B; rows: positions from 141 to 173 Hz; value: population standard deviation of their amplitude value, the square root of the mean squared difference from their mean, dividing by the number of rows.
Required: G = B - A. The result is -0.98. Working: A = 1.092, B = 0.11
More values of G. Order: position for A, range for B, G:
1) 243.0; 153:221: -1.01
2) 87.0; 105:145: -1.10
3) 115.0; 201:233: -1.08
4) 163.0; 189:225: -0.92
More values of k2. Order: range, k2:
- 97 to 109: 0.114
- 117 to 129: 0.054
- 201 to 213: 0.146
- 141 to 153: 0.091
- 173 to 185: -0.216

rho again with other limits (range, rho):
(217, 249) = 1.14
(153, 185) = 0.89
